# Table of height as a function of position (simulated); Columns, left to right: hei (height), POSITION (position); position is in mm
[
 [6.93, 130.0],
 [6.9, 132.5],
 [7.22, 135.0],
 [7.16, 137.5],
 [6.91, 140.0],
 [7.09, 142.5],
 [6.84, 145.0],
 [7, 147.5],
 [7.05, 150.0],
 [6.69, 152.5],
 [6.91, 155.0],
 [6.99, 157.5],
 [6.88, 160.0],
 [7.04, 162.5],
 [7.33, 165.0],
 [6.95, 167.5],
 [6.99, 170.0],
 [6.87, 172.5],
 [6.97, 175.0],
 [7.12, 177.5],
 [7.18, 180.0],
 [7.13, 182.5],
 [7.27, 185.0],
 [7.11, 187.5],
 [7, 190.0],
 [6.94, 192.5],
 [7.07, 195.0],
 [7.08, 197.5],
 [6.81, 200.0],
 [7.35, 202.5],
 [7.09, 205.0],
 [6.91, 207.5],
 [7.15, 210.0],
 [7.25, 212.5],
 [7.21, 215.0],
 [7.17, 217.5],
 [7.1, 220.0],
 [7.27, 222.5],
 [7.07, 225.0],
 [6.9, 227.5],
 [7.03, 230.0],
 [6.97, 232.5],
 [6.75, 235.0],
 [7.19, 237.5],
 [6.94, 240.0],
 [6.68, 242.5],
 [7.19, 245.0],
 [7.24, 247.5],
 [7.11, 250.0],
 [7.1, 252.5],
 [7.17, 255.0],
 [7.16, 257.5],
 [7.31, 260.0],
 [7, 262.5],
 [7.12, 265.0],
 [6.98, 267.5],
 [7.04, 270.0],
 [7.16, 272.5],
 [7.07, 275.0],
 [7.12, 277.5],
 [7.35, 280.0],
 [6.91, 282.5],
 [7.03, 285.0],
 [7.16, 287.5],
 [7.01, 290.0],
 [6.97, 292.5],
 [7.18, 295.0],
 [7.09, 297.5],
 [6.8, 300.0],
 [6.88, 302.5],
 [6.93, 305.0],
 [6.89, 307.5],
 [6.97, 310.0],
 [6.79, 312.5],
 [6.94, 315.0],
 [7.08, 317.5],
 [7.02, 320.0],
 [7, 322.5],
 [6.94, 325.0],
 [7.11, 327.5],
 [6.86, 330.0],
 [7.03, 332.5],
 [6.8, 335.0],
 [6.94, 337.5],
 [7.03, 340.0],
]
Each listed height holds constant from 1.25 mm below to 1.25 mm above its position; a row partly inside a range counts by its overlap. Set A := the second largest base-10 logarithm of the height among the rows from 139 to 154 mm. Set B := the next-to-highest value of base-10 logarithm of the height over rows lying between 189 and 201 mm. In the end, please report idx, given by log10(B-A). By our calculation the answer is -2.9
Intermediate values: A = 0.848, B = 0.849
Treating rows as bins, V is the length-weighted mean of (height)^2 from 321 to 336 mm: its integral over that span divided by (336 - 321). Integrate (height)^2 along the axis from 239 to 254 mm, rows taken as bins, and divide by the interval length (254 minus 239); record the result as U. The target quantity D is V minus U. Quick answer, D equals -1.2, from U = 49.7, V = 48.5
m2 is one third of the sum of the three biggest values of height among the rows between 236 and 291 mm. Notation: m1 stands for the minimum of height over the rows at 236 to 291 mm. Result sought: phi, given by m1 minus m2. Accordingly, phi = -0.62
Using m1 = 6.68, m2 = 7.30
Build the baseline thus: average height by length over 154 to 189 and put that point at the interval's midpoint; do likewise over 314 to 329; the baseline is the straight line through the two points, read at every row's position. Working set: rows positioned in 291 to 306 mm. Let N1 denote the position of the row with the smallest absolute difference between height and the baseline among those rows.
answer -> 292.5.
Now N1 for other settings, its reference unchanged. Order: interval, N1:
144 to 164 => 150.0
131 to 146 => 142.5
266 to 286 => 285.0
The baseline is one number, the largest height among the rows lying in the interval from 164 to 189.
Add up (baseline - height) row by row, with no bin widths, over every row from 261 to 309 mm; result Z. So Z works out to 5.6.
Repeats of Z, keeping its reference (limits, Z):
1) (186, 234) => 4.8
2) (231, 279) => 5.0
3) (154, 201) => 5.6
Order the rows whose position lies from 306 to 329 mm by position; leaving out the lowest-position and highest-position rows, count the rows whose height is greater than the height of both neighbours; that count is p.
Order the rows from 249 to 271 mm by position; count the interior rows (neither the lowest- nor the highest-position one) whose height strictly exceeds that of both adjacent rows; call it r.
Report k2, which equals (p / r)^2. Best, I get 0.4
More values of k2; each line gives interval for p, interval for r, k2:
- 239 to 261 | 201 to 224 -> 4.0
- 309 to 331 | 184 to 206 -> 1.0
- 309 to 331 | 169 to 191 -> 1.0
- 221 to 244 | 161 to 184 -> 0.4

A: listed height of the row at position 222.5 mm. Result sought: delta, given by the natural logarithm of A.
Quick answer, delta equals 1.98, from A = 7.27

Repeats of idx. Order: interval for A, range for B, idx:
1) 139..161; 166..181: -2.4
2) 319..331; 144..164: -2.9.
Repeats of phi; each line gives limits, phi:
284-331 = -0.36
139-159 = -0.36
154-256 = -0.64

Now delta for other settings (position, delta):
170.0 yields 1.94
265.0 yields 1.96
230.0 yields 1.95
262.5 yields 1.95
